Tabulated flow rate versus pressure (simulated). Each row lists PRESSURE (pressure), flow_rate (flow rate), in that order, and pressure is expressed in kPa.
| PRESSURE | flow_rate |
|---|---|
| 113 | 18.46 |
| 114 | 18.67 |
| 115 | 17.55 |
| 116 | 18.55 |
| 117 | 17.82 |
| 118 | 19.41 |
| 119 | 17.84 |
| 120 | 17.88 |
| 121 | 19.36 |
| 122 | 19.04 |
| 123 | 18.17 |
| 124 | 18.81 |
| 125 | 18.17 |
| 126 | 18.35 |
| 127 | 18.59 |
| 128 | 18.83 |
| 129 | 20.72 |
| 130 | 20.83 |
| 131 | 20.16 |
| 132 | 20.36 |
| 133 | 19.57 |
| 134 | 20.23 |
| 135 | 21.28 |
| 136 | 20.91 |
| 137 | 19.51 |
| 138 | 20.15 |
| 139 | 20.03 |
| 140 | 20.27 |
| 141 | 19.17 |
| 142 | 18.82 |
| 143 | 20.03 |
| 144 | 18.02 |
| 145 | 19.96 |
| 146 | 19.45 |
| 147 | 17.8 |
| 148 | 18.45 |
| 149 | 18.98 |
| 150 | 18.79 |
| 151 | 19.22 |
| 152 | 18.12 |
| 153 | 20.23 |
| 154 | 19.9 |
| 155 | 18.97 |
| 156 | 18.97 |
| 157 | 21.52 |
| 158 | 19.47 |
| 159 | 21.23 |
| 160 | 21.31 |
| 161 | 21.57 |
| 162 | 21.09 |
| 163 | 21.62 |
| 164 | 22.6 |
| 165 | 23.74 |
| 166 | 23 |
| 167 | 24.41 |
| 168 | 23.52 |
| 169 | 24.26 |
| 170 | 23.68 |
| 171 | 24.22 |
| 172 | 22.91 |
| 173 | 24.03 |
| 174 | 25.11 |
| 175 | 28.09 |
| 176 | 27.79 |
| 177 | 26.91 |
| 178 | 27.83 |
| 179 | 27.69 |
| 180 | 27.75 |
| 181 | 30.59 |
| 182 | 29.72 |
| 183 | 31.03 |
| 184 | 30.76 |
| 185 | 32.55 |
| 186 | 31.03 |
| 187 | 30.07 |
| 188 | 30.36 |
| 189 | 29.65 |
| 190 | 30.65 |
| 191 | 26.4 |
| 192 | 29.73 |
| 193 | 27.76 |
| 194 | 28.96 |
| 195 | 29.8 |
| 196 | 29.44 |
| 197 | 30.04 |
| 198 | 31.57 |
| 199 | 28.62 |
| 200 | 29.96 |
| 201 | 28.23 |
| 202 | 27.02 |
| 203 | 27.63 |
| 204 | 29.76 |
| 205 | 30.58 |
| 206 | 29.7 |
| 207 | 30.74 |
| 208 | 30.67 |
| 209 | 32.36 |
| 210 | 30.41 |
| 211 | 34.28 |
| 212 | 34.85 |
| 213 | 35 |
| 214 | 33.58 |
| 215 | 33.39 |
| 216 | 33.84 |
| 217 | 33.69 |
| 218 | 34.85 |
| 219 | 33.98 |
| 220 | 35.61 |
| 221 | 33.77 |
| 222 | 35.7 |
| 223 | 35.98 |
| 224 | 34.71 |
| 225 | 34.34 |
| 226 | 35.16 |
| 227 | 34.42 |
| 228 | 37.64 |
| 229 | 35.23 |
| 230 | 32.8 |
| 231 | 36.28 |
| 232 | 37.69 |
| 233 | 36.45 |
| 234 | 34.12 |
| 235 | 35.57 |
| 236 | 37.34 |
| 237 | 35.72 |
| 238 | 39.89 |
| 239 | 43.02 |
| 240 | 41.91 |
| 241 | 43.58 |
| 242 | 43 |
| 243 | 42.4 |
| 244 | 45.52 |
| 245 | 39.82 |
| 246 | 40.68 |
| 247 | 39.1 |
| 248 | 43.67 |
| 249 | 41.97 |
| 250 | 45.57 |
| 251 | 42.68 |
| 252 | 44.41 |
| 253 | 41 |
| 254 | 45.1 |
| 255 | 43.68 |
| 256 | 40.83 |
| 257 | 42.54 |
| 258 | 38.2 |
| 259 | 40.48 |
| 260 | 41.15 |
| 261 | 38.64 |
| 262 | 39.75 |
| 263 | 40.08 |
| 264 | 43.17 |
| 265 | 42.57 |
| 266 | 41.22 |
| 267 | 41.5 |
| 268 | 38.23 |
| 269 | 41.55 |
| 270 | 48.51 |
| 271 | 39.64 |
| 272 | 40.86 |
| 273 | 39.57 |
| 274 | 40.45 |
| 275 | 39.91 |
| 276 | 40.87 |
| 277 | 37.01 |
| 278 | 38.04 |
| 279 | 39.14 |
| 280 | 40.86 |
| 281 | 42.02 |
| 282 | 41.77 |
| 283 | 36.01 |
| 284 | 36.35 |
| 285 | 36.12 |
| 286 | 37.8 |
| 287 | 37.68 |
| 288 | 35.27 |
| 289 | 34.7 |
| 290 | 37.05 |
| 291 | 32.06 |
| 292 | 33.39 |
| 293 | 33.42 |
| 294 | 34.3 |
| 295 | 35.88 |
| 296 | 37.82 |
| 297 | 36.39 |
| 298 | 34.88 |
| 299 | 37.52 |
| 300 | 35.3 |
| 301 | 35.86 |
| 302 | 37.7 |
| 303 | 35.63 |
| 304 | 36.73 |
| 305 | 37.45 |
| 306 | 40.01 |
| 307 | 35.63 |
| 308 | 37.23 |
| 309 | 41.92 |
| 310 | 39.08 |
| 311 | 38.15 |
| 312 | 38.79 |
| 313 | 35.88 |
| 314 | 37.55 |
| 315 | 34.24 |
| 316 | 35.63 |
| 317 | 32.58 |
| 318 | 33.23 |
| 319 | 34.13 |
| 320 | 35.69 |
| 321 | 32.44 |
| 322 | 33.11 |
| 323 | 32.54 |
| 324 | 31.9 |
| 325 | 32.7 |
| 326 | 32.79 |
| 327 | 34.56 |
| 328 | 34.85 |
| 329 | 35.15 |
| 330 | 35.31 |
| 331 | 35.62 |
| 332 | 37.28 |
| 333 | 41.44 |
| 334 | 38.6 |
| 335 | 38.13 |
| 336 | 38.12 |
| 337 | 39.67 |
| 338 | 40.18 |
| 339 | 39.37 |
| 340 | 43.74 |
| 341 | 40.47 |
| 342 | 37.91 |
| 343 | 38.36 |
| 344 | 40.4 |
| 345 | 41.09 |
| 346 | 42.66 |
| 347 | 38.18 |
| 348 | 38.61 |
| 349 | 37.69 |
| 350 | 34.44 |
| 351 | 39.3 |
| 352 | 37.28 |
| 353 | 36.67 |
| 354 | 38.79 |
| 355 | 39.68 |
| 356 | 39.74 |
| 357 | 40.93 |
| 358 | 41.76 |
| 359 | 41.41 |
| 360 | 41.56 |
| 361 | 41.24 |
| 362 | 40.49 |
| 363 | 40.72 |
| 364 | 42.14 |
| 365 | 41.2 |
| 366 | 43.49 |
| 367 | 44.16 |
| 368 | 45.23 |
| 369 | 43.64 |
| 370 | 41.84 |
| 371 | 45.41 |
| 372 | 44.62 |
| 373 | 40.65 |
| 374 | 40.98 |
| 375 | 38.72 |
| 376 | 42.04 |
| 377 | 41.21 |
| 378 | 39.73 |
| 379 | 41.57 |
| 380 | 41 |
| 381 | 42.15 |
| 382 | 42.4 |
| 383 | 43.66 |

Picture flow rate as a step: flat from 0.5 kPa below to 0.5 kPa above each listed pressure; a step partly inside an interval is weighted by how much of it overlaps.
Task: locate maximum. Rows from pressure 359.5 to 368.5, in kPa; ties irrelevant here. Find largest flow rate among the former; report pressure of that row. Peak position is 368 kPa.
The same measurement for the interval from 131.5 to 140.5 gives 135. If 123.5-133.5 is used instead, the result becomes 130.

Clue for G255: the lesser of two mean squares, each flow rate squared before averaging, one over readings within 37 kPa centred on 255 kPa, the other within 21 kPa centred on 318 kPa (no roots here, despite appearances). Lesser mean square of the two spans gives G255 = 1245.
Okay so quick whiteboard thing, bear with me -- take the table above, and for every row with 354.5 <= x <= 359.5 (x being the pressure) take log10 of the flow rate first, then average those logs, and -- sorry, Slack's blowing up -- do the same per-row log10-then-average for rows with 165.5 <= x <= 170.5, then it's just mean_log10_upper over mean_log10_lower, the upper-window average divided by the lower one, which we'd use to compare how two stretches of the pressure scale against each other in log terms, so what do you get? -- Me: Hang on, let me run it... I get 1.17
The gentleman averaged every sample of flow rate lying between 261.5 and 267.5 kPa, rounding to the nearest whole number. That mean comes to 41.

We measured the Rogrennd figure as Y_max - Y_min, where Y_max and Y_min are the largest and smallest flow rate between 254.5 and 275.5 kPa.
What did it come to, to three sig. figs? 10.3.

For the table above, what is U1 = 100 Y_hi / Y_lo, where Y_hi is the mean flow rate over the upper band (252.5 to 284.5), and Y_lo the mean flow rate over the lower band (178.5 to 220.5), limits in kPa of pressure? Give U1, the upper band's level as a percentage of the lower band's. 132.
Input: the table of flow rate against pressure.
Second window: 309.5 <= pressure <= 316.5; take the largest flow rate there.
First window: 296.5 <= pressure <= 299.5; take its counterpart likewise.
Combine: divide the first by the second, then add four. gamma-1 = 4.96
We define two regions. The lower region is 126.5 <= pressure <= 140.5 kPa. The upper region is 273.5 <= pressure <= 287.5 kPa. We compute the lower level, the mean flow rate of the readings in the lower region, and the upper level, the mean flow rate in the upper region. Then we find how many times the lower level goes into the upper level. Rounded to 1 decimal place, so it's 1.9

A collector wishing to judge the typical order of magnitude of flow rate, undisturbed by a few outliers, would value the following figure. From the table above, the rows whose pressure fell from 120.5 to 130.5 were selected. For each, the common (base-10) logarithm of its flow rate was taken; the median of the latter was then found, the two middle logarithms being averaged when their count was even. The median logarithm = 1.27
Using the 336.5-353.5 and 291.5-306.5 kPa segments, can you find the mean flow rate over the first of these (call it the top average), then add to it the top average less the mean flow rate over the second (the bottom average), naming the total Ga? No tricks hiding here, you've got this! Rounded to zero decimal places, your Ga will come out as 42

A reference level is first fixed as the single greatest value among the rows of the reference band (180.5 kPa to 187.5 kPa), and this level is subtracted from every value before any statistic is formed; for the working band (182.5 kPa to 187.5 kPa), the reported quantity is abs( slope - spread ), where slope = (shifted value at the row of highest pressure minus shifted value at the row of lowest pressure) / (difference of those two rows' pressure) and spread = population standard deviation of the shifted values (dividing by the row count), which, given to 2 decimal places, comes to 1.05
